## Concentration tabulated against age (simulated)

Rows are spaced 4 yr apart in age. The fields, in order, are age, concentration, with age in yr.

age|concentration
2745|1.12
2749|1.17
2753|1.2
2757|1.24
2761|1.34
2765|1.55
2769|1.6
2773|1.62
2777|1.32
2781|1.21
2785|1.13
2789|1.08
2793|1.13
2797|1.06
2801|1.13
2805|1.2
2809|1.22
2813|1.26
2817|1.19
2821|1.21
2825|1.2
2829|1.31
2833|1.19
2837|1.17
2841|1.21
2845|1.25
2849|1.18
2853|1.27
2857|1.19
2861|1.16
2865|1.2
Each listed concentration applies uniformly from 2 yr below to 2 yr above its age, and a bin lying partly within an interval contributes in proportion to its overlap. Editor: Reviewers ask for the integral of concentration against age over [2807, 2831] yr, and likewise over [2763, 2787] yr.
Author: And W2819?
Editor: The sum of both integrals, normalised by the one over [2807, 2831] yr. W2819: 2.14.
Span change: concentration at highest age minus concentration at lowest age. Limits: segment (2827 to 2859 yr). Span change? -0.12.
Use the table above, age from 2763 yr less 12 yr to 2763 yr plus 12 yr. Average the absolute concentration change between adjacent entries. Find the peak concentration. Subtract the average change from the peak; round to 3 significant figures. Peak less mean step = 1.54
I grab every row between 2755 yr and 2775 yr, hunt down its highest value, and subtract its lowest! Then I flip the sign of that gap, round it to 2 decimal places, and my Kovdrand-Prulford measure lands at -0.38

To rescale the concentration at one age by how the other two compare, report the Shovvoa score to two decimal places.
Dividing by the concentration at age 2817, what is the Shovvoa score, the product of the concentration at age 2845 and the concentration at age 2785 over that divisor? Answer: 1.19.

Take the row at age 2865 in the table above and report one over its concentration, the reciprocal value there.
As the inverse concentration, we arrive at 0.833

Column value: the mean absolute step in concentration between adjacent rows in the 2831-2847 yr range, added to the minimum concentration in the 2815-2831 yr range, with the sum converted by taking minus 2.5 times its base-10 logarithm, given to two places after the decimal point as -0.22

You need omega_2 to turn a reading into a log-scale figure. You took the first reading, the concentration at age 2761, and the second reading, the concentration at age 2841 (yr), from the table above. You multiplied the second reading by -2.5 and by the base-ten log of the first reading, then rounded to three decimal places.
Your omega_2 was -0.384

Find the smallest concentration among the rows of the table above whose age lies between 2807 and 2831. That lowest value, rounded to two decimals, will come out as 1.19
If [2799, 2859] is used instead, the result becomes 1.13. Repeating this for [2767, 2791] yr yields 1.08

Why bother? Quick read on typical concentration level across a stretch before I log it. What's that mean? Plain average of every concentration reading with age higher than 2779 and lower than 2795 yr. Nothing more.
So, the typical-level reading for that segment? 1.14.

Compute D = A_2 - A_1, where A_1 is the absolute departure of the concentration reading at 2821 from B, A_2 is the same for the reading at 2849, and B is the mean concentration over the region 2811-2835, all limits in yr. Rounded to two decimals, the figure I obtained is 0.03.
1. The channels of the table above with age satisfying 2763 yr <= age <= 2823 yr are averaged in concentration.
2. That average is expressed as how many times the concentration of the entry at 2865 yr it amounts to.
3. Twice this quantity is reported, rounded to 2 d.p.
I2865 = 2.10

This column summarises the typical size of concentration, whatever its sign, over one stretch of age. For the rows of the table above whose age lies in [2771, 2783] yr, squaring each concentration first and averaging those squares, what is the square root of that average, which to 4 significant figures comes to 1.394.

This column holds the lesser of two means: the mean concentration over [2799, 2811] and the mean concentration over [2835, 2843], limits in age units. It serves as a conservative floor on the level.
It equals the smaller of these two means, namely 1.18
